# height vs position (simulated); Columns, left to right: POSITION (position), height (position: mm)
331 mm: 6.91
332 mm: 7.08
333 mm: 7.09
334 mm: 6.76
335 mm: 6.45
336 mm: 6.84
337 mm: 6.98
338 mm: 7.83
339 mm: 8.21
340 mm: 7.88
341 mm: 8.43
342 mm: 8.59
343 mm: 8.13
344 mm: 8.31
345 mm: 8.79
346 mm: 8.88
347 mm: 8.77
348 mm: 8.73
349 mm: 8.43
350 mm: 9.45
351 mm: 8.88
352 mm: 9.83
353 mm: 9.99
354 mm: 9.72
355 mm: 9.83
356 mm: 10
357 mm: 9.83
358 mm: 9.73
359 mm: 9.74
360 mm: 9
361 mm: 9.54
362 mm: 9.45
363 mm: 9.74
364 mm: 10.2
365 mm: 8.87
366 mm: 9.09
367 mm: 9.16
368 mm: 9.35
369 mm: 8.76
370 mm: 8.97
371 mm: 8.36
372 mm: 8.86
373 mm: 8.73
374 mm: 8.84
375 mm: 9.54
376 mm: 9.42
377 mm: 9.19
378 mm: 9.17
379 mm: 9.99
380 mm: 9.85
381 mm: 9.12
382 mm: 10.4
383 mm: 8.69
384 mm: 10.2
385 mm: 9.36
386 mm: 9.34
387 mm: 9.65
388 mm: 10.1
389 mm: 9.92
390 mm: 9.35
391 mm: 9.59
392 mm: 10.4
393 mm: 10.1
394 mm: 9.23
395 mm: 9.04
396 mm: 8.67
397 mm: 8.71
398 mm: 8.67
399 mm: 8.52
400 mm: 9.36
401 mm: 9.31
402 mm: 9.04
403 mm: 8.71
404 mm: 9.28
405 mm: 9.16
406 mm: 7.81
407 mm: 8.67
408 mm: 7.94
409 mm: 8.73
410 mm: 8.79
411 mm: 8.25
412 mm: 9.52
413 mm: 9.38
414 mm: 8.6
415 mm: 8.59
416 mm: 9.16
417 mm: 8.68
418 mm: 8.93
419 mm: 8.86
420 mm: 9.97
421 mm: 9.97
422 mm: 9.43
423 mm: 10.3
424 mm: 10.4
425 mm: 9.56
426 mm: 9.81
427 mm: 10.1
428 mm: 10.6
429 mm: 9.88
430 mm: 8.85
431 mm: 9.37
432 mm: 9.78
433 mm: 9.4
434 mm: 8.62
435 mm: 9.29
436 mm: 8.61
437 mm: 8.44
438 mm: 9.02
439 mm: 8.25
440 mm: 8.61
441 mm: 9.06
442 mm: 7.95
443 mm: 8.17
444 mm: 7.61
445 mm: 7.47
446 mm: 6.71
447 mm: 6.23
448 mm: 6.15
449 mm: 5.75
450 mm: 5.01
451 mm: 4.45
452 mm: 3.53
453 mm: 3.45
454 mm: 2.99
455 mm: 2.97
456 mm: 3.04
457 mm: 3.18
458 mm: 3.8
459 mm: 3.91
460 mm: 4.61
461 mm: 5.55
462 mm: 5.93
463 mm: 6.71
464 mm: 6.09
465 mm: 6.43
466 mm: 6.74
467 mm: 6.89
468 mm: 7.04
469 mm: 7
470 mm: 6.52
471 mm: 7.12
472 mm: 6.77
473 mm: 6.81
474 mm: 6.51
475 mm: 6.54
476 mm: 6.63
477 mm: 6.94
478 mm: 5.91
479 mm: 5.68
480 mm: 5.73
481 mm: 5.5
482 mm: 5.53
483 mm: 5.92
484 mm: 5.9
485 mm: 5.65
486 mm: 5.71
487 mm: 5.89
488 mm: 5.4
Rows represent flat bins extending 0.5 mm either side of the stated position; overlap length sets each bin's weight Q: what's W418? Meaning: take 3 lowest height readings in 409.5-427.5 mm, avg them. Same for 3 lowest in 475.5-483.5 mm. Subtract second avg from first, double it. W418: 5.8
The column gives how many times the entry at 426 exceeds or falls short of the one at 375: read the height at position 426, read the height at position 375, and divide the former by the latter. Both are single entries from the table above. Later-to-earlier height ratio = 1.0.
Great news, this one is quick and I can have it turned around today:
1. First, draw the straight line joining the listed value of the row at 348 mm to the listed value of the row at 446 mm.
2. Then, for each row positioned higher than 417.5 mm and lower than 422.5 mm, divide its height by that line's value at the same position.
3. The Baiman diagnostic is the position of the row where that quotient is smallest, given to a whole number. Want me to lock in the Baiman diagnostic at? 419 mm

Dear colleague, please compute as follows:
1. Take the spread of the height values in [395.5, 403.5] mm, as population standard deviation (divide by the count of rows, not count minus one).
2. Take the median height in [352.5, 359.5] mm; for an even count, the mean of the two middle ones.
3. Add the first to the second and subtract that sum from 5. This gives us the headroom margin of -5.13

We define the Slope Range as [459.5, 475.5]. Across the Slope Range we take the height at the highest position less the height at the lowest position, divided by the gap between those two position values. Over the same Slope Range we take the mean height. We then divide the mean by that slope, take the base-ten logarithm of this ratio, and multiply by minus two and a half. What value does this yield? -4.3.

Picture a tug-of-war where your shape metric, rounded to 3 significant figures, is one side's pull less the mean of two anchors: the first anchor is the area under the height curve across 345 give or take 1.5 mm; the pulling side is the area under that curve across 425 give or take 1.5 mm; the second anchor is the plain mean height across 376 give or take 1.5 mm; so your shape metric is 12.1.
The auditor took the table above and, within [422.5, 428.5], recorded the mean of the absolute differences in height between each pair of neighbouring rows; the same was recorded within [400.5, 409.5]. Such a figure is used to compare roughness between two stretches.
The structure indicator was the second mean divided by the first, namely 1.6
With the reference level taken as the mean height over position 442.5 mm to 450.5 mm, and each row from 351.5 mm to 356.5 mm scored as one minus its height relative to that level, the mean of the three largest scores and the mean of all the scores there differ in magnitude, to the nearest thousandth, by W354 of 0.012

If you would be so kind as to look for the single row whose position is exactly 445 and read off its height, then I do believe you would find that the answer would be 7.47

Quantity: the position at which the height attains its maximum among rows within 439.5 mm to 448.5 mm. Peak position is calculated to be 441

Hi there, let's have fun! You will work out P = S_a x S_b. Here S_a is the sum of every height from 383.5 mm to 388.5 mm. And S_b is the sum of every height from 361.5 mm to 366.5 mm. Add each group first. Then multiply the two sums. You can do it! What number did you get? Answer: 2304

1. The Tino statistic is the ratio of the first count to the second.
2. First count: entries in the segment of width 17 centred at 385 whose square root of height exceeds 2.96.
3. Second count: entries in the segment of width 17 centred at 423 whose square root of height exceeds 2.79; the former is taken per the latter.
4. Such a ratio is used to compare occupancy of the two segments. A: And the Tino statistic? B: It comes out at 0.94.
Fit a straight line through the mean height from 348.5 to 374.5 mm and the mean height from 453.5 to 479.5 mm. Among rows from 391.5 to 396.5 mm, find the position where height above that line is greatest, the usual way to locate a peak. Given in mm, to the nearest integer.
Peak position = 392 mm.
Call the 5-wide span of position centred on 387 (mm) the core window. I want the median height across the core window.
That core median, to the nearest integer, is 10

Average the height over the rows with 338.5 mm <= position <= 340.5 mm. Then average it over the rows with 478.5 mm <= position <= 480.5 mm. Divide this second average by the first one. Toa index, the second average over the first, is 0.71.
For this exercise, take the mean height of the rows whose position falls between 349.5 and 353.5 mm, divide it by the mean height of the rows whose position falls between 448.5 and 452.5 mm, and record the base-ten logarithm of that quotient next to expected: 0.31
